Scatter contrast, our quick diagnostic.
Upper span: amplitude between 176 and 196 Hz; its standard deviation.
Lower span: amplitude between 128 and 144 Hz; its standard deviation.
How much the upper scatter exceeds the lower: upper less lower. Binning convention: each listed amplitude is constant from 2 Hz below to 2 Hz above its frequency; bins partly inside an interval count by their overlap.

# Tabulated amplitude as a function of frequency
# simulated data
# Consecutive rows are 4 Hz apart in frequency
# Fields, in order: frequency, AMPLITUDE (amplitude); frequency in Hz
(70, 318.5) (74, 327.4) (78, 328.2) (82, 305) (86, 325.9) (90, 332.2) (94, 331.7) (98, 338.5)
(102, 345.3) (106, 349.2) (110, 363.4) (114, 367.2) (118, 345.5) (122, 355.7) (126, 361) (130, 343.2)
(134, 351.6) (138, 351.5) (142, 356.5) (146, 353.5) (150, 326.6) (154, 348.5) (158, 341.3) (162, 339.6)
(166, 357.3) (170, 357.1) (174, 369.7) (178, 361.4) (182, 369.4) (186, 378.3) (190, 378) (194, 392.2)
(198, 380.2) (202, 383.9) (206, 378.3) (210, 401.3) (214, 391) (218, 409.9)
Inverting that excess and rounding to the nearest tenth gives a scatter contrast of 0.2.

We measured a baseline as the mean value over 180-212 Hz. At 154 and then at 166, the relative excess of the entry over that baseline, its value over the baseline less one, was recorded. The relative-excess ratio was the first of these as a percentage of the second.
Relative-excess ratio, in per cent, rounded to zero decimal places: 135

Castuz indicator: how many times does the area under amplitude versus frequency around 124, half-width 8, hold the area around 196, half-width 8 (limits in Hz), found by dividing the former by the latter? 0.92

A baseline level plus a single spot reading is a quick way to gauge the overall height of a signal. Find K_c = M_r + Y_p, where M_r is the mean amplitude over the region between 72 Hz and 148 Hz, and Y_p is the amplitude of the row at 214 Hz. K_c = 735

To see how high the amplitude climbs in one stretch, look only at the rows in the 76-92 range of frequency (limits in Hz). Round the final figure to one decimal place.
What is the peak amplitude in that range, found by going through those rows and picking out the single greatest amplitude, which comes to 332.2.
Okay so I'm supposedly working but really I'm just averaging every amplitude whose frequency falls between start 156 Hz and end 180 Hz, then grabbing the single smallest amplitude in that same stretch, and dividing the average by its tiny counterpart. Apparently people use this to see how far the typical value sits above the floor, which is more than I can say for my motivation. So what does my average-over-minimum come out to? 1.04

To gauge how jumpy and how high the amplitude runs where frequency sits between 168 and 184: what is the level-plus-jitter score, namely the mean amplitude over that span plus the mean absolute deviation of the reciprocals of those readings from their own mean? 364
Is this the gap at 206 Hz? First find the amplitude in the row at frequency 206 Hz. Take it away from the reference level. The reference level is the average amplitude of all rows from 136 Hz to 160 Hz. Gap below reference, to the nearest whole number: -32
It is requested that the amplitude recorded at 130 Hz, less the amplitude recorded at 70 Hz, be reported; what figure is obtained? 25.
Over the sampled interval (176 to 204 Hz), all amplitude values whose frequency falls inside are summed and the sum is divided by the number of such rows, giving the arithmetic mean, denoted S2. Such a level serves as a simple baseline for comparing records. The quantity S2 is 378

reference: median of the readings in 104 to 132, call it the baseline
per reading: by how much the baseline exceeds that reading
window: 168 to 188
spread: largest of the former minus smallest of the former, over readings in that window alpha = 21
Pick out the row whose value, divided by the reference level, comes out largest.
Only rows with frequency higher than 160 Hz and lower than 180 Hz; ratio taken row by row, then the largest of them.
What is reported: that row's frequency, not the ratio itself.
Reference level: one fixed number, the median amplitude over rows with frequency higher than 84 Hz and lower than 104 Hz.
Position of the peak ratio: 174 Hz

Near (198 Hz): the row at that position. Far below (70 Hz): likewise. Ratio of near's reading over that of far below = 1.19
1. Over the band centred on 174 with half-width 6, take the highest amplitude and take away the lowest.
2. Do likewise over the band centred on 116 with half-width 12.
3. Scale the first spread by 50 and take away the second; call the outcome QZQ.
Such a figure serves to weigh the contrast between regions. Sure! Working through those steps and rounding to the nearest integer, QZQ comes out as 608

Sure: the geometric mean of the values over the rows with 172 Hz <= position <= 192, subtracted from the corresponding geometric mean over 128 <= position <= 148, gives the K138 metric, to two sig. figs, -20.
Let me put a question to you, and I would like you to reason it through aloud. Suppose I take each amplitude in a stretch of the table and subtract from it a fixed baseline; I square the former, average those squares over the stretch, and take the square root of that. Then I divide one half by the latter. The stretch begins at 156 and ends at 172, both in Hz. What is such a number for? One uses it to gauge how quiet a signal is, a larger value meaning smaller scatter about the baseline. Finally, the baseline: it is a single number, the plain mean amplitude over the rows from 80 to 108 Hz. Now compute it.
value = 0.027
